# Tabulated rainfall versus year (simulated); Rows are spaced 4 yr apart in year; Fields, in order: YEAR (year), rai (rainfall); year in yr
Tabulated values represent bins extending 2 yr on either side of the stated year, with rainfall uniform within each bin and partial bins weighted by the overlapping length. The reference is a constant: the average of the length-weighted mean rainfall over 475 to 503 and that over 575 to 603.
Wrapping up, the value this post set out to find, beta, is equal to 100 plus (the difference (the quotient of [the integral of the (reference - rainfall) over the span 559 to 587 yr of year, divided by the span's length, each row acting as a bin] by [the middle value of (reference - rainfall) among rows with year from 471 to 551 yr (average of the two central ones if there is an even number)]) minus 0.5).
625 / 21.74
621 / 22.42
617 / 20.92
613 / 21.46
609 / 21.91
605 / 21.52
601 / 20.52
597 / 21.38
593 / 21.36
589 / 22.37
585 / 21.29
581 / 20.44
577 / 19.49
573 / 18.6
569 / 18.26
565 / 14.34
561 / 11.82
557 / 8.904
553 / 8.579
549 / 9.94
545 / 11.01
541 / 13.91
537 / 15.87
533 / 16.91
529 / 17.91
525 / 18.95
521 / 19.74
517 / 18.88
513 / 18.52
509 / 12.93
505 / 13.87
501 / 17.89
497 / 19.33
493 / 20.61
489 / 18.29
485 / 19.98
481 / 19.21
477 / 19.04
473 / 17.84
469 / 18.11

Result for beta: 101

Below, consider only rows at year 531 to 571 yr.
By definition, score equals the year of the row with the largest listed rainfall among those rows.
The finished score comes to 569 yr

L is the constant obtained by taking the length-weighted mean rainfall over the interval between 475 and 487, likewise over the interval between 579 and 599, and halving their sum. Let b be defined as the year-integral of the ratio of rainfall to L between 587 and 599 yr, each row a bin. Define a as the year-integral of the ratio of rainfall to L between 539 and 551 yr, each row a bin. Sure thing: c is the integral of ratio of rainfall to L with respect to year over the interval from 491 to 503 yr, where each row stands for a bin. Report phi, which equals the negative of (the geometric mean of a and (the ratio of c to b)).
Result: -2.46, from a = 6.8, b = 12.8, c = 11.3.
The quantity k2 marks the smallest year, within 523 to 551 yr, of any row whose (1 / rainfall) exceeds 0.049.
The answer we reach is 525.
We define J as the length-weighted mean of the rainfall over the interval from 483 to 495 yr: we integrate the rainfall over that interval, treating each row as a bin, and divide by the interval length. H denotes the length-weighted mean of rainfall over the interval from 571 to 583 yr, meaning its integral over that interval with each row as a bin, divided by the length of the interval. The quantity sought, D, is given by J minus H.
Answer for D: 0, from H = 19.5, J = 19.6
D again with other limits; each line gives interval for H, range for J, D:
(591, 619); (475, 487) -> -2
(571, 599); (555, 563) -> -10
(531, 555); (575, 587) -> 8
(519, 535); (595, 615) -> 3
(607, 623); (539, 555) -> -11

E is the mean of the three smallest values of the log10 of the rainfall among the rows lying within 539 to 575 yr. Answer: 0.96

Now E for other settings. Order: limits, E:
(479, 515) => 1.17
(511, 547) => 1.13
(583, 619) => 1.32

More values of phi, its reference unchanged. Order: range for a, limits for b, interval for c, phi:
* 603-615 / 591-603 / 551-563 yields -2.43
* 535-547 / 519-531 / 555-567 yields -2.23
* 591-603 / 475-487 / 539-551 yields -2.73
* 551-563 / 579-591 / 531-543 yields -2.05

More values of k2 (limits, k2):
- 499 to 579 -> 501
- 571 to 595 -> 573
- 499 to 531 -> 501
